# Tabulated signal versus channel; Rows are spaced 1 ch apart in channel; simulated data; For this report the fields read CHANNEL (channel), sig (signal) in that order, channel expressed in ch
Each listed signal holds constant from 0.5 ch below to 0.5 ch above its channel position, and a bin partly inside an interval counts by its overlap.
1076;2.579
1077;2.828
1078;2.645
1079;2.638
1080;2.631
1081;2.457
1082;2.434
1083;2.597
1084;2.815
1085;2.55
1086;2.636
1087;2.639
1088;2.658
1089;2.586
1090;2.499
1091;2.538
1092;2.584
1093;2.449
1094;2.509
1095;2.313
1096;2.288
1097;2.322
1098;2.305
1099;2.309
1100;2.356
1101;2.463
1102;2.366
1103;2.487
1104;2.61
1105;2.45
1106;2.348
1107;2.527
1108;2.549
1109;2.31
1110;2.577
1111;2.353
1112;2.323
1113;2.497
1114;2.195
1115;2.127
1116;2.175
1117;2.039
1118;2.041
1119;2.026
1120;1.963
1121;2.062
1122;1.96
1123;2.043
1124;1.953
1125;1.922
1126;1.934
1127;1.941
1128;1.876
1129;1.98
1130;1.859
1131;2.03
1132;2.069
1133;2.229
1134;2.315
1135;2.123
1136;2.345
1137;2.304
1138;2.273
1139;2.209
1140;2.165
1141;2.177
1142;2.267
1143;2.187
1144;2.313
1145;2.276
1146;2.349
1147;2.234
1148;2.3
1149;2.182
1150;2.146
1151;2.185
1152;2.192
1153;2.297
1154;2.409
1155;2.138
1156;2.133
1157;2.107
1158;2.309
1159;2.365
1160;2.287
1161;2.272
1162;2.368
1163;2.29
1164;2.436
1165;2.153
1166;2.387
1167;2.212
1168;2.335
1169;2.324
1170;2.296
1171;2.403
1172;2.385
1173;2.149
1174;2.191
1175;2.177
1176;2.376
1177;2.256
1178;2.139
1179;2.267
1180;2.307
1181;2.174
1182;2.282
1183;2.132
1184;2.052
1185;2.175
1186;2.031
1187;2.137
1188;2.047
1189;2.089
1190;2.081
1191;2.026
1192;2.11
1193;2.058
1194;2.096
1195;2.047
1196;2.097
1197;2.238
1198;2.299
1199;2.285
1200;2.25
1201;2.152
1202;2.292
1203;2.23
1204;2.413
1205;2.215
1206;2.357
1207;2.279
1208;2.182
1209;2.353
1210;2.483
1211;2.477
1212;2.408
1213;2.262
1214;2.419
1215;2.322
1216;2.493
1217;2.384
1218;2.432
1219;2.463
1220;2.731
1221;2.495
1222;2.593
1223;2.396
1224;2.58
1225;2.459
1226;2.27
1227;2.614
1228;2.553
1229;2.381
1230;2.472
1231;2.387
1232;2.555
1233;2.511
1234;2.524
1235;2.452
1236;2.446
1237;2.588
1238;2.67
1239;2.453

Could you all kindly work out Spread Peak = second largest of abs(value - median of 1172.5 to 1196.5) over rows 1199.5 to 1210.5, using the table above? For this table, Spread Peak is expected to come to 0.28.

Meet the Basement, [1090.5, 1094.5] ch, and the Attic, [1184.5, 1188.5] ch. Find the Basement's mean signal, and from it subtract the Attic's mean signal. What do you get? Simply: 0.42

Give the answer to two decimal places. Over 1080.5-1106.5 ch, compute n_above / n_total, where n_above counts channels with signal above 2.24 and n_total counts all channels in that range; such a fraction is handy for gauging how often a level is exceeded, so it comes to 1.00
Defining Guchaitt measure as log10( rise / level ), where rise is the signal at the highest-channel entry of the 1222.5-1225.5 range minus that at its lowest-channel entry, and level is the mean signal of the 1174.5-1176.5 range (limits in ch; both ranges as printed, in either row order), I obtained -1.56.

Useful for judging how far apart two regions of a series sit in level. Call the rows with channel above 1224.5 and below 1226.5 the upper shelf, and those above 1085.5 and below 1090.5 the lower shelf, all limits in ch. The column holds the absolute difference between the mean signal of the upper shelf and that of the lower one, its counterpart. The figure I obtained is 0.239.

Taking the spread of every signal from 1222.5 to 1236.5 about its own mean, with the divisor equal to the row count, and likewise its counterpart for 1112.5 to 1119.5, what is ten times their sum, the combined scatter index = 2.42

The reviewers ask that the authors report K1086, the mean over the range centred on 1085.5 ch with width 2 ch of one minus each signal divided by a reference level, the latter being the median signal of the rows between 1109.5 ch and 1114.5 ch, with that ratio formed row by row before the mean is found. -0.10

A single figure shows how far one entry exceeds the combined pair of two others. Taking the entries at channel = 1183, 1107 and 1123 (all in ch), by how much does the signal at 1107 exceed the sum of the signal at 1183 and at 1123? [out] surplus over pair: -1.65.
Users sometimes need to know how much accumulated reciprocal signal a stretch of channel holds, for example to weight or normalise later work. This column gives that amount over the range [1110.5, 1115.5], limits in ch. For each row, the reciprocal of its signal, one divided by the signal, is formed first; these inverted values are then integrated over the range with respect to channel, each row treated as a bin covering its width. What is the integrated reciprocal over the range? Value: 2.18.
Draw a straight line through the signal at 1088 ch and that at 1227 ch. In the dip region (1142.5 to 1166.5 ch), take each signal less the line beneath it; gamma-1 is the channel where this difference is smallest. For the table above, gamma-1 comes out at 1157 ch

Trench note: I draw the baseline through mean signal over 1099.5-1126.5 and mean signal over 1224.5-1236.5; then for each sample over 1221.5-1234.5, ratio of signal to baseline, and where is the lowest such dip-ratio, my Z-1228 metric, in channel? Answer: 1226 ch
